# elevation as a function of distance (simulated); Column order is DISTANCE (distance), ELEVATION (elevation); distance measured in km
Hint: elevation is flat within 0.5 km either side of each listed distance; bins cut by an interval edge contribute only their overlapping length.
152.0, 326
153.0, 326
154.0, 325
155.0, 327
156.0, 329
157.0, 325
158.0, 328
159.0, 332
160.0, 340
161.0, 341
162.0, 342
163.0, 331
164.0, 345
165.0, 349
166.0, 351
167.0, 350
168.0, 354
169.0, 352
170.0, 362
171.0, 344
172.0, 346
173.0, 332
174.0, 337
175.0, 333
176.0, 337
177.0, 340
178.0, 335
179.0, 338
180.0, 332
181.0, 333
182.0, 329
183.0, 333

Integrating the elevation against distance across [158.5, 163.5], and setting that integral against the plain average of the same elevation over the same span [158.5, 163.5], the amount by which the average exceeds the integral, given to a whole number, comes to -1349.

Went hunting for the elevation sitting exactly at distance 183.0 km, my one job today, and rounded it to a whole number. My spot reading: 333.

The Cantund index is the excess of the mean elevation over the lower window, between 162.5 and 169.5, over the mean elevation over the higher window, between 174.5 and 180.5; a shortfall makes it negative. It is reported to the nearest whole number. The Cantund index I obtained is 12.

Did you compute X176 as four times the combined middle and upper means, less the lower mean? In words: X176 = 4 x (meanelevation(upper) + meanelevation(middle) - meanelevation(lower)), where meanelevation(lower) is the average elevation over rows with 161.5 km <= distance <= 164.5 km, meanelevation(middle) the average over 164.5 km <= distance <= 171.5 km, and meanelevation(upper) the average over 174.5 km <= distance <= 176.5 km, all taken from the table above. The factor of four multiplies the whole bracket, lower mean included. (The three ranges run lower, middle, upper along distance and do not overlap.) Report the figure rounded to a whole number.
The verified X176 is 1390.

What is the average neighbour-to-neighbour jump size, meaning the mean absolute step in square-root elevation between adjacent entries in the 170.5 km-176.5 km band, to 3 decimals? 0.158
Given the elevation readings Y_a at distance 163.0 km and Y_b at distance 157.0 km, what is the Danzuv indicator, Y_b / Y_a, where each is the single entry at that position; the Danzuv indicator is 0.98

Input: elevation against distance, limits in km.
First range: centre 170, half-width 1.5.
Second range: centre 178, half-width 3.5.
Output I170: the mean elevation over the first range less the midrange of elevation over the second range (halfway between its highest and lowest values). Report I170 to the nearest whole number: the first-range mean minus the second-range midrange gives 17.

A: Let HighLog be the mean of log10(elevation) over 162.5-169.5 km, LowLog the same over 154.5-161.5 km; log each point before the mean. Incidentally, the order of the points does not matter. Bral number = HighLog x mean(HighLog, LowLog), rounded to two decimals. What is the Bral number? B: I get 6.43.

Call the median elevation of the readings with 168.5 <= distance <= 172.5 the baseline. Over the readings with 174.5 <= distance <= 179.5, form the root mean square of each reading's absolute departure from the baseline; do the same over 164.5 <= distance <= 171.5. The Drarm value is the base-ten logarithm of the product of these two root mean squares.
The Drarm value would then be 1.9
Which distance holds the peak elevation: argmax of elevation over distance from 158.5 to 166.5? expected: 166.0 km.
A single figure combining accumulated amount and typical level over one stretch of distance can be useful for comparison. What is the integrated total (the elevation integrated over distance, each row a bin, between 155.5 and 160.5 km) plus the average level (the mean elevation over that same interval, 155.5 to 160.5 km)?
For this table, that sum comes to 1985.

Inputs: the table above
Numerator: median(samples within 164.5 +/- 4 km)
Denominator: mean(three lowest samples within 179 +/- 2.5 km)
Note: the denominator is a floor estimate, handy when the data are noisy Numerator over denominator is 1.04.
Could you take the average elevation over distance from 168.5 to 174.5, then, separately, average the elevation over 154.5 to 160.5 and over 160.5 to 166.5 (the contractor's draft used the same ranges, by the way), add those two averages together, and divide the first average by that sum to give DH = 0.513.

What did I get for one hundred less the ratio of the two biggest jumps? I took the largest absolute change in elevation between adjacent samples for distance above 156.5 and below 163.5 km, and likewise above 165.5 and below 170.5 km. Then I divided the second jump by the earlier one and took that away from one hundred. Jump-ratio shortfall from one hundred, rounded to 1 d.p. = 99.1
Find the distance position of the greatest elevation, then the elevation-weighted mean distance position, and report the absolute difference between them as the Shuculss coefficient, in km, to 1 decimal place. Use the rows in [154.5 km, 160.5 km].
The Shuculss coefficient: 2.5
